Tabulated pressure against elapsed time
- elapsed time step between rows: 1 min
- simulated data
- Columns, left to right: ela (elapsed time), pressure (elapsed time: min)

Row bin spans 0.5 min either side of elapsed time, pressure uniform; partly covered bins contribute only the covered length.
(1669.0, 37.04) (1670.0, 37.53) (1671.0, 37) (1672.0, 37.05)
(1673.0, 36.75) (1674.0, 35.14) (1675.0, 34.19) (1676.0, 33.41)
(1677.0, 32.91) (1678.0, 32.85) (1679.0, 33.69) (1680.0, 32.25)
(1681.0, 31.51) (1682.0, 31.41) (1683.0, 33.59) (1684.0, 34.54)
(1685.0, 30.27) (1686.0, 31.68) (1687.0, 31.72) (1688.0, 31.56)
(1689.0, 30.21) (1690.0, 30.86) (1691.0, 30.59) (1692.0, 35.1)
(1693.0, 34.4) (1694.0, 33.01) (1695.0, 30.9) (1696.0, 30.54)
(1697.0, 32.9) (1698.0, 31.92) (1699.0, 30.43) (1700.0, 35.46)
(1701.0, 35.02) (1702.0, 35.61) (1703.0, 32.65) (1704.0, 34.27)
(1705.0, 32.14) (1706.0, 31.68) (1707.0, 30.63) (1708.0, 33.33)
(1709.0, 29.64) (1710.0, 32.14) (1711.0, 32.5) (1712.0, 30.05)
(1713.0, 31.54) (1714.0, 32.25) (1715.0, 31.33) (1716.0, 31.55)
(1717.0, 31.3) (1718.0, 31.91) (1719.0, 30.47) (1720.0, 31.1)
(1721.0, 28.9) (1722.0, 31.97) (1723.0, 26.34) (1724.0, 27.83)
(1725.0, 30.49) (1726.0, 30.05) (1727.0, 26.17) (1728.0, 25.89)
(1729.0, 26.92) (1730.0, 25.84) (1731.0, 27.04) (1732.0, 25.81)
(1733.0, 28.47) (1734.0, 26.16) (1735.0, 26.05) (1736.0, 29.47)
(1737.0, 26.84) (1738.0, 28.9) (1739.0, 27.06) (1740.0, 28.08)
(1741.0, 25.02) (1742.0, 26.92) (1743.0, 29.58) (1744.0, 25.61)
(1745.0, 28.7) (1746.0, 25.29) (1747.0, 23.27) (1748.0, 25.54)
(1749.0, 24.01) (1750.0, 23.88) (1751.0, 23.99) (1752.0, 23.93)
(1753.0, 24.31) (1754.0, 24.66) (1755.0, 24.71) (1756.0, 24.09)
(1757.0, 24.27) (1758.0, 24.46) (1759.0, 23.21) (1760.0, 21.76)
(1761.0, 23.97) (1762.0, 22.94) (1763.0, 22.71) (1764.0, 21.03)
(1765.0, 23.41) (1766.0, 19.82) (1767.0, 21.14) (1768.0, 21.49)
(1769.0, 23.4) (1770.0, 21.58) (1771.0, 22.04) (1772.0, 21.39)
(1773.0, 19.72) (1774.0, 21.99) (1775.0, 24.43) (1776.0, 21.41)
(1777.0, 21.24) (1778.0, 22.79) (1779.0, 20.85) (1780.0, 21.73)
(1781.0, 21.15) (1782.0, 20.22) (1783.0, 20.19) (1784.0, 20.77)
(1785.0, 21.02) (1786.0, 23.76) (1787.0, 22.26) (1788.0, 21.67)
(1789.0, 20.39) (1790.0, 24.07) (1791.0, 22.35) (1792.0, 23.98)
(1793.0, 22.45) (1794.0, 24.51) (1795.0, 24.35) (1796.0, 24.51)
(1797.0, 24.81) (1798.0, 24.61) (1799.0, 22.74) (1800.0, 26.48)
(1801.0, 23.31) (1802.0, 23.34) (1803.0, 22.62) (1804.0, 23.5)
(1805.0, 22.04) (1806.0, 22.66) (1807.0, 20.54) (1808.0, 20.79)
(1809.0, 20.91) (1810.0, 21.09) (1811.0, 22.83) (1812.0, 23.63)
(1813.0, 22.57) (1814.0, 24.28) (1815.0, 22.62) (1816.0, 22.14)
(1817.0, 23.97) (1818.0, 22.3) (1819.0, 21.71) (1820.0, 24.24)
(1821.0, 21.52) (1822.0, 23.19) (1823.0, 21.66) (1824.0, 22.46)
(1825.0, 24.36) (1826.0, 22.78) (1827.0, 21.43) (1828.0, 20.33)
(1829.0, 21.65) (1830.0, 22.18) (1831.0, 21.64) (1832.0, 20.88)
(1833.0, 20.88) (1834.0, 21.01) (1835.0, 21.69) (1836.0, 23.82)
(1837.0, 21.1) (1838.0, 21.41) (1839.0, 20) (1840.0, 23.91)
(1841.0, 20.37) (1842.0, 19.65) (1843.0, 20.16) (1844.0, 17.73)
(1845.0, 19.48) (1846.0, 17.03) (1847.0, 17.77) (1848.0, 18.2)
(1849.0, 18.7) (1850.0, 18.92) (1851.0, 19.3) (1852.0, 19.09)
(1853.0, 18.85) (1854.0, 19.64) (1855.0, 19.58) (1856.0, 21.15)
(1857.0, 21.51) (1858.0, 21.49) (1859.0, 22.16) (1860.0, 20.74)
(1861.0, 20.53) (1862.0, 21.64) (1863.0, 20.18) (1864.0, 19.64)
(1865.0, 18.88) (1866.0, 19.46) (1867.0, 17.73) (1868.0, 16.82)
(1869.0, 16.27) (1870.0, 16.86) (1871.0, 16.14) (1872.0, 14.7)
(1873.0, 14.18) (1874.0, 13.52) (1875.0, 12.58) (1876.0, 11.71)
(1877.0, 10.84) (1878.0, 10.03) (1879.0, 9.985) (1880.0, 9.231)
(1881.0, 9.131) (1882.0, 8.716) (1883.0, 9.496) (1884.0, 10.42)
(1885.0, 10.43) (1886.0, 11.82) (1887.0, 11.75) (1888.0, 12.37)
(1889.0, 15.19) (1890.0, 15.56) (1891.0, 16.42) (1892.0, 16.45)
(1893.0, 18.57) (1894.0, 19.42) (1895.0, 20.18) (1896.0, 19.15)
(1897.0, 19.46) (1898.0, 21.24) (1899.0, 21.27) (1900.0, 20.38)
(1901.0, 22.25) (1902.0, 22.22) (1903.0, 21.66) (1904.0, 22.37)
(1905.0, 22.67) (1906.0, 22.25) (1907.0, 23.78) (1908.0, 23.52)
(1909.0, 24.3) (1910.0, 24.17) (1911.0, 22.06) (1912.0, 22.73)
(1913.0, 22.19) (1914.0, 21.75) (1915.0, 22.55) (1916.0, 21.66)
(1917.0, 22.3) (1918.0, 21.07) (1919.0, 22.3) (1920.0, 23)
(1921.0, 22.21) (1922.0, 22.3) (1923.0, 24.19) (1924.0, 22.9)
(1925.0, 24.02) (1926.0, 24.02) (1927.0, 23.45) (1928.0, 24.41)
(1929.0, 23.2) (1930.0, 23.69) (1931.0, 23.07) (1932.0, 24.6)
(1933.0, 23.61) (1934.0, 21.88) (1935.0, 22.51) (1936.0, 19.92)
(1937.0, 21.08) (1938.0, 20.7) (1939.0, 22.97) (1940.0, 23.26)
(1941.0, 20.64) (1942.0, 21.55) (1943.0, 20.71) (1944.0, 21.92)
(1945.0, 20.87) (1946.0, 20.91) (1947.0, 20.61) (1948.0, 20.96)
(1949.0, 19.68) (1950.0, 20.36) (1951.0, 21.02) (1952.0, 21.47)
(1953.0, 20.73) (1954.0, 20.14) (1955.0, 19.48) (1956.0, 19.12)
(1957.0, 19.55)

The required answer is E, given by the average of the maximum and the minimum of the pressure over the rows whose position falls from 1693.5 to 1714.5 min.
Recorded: 33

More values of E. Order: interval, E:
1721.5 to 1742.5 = 28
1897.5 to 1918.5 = 22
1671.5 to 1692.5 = 34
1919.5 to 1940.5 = 22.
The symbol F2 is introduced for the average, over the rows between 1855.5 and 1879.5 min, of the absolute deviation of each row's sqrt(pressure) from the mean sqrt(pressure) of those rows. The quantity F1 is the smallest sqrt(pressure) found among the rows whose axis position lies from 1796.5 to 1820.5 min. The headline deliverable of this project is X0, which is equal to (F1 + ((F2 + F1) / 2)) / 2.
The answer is 3.50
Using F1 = 4.53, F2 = 0.42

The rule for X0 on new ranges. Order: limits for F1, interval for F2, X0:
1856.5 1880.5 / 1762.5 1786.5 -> 2.30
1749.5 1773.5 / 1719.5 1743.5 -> 3.37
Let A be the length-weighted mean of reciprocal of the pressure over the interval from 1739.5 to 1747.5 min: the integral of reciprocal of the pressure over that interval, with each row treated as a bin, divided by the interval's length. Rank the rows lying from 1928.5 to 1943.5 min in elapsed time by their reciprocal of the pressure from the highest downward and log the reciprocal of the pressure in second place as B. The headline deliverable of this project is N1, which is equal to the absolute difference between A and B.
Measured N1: 0.011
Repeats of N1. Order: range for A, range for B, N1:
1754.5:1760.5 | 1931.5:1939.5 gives 0.006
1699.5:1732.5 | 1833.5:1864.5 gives 0.023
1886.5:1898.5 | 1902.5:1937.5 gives 0.013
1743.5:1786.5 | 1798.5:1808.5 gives 0.004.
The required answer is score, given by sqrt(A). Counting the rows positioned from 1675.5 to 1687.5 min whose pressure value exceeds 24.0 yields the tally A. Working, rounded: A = 12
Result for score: 3.5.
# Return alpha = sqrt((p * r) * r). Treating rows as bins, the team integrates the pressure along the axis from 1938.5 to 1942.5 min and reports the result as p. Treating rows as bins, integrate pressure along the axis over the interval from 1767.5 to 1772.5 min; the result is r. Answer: 1033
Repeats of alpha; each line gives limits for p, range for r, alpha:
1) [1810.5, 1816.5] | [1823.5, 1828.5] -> 1309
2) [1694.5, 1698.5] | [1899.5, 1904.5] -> 1223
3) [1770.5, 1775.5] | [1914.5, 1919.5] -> 1150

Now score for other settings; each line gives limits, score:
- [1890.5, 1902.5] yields 0.0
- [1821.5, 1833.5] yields 1.0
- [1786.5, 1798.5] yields 2.4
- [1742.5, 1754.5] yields 2.8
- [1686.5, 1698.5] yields 3.5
